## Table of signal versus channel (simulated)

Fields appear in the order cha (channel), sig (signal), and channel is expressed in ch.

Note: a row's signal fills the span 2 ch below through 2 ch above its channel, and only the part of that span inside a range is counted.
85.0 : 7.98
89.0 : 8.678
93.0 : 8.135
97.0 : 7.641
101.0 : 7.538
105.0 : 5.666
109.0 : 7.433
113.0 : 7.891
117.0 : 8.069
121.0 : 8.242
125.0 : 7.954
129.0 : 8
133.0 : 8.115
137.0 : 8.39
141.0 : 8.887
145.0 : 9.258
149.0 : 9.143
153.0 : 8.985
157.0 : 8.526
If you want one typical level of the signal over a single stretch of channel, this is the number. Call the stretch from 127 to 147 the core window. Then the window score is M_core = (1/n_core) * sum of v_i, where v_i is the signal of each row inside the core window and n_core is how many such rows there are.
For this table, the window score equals 8.5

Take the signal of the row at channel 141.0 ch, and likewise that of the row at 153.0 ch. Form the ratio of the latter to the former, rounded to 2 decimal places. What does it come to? 1.01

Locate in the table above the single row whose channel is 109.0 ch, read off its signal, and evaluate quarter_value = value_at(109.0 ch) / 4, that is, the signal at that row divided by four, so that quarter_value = 1.86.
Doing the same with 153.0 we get 2.25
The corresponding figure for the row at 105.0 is 1.42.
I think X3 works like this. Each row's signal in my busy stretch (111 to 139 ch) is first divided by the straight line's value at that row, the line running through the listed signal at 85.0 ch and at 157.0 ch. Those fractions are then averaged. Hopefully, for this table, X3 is 0.98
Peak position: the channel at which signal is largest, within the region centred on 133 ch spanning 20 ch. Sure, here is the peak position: 141.0 ch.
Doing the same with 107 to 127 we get 121.0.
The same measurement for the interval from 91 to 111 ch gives 93.0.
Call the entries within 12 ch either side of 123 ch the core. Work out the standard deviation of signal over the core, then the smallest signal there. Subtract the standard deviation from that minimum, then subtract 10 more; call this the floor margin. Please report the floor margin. -2.2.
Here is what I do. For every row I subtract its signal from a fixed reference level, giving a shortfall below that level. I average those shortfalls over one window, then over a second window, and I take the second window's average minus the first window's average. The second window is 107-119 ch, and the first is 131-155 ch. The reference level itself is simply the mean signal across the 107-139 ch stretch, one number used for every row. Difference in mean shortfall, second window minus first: 1.00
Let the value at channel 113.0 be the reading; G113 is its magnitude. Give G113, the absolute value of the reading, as 7.9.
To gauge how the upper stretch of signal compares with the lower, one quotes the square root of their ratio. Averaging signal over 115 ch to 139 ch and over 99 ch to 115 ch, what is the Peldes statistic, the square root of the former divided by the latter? 1.07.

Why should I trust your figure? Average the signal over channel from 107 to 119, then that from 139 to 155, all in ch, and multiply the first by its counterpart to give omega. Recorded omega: 71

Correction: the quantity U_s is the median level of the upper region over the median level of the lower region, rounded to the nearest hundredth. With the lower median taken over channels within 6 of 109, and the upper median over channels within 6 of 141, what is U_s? 1.20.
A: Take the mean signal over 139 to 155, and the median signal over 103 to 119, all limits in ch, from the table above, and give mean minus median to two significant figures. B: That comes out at 1.4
